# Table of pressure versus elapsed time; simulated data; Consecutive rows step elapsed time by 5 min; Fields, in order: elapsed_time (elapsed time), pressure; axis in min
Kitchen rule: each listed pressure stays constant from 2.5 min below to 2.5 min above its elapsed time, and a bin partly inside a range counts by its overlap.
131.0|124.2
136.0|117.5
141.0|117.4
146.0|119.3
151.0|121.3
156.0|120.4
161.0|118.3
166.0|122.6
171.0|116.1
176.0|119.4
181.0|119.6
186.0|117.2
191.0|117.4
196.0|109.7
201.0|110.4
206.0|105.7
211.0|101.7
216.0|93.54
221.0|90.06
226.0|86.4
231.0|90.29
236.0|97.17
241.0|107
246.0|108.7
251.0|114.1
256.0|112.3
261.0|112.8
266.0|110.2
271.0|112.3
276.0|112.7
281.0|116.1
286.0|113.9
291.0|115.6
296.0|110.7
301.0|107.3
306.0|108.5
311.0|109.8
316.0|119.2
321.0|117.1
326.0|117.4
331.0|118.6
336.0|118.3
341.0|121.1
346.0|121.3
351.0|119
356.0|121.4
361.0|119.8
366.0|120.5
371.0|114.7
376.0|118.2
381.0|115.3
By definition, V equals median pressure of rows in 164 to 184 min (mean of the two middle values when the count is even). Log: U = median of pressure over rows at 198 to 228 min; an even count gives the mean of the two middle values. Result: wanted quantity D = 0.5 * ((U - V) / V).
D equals -0.09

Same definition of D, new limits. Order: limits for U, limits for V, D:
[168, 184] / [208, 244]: 0.14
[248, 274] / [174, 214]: -0.01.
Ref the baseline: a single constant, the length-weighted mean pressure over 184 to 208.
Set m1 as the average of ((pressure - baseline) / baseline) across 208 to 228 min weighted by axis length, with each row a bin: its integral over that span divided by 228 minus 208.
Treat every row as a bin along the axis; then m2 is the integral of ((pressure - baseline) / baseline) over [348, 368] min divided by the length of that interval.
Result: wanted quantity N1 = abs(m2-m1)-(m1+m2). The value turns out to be 0.33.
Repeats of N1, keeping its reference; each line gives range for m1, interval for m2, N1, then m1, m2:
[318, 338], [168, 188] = -0.10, 0.05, 0.054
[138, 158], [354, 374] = -0.12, 0.07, 0.062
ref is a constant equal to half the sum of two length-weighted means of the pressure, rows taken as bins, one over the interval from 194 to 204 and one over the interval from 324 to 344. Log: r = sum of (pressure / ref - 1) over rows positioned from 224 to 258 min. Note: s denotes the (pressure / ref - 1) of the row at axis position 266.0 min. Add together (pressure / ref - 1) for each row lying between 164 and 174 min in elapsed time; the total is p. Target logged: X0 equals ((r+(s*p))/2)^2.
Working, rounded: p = 0.09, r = -0.74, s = -0.037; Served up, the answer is 0.139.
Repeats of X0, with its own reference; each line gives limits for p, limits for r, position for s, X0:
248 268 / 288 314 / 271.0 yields 0.008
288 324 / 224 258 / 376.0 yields 0.139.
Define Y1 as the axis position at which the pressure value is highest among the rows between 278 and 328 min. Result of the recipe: 316.0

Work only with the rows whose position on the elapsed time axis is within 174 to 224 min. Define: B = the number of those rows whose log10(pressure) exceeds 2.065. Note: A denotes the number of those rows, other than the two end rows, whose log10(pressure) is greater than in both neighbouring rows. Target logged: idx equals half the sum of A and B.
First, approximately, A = 3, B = 4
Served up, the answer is 3.5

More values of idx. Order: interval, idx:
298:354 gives 5.5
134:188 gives 6.5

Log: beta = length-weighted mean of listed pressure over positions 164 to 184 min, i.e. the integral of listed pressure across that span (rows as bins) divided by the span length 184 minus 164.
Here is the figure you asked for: 119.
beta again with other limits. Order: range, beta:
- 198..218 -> 103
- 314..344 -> 119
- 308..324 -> 115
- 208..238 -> 93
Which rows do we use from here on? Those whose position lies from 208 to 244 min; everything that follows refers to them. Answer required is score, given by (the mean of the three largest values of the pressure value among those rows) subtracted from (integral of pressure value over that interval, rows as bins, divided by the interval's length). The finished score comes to -6.46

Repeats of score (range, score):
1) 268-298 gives -1.66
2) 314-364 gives -1.93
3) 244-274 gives -1.27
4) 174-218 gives -8.19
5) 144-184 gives -1.83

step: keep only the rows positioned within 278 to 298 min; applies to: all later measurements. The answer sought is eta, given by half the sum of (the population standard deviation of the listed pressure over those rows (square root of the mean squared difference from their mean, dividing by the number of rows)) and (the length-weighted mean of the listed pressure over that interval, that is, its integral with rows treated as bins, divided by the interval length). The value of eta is 58.1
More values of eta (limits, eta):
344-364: 60.7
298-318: 57.8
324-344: 60.2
